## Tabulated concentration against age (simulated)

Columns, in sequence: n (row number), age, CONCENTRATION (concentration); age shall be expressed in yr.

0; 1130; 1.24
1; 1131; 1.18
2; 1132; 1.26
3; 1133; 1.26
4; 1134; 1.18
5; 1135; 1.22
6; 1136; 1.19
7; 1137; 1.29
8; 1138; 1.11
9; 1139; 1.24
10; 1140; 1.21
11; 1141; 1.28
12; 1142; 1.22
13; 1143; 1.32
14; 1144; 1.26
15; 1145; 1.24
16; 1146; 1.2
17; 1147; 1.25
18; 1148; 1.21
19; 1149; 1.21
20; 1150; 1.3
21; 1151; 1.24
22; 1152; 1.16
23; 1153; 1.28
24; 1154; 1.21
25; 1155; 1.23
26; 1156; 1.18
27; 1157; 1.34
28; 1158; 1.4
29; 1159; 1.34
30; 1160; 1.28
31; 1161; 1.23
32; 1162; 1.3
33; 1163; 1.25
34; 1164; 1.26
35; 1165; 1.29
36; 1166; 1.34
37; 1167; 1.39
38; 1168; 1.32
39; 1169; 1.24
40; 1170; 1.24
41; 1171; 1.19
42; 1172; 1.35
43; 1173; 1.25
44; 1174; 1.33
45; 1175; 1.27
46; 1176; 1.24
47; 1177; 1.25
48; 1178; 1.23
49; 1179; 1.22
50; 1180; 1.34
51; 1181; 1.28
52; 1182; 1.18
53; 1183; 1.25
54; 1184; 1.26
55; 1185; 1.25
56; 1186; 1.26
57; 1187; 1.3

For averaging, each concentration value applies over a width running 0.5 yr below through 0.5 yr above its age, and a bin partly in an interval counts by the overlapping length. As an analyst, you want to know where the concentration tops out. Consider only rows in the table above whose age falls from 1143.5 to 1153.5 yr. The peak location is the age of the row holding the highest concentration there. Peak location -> 1150 yr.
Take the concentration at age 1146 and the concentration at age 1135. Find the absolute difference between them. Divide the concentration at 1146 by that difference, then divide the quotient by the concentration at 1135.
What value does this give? 49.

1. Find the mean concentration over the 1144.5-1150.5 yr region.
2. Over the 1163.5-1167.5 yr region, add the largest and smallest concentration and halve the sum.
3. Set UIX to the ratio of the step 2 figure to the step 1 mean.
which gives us 1.073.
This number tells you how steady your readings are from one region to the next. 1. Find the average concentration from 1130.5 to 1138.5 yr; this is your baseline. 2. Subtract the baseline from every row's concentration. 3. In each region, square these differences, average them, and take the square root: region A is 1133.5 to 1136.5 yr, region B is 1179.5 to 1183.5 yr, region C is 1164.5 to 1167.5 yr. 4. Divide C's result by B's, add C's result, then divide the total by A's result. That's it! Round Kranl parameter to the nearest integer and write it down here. 84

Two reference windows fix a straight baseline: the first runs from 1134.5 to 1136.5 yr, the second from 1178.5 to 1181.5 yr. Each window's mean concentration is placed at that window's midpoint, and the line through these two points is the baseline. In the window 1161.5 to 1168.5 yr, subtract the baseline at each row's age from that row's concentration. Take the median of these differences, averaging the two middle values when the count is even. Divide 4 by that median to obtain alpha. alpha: 79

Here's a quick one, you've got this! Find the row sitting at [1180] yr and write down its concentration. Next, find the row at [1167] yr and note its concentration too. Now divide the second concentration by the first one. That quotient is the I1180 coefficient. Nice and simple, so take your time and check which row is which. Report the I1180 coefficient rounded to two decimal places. 1.04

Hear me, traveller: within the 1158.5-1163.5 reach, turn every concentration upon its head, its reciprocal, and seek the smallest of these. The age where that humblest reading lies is 1159 yr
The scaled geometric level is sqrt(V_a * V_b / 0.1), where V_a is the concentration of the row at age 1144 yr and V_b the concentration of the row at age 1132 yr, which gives 3.98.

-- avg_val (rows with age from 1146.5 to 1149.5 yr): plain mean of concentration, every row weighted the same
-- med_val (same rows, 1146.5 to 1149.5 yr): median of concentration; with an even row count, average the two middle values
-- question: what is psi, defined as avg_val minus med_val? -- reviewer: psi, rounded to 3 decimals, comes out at 0.013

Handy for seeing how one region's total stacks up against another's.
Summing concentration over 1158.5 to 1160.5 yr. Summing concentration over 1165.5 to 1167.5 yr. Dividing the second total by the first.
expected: 1.04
